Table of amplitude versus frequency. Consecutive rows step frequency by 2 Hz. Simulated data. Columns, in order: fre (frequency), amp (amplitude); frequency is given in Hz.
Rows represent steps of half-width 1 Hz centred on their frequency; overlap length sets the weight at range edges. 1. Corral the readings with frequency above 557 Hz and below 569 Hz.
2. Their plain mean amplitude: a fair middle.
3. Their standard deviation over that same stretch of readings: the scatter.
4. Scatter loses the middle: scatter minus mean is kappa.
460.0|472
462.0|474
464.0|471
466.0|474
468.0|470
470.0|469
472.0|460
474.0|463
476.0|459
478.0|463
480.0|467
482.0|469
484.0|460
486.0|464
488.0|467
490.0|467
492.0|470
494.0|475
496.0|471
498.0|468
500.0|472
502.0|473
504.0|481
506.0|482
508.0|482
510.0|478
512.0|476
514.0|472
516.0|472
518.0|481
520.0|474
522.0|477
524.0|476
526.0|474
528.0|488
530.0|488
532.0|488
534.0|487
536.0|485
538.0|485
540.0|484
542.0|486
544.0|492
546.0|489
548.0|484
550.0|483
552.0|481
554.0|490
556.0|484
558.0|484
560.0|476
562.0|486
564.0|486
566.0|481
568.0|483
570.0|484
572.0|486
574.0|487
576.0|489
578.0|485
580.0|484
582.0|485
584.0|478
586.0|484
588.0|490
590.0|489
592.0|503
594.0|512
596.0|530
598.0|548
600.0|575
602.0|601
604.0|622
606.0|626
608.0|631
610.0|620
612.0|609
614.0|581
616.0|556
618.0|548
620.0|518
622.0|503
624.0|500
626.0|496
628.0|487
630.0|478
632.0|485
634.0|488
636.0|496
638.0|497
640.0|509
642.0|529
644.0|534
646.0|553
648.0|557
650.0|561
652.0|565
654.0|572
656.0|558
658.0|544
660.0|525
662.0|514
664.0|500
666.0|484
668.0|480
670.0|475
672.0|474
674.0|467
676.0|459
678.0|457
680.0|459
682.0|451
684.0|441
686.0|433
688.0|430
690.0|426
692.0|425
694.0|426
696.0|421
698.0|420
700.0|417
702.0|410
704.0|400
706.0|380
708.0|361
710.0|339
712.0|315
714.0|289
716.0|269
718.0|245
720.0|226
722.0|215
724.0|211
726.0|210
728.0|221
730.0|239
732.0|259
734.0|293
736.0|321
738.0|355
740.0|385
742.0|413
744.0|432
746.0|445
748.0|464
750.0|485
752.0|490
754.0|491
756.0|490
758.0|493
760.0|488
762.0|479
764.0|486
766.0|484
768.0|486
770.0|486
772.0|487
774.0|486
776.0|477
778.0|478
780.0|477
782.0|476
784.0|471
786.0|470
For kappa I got -479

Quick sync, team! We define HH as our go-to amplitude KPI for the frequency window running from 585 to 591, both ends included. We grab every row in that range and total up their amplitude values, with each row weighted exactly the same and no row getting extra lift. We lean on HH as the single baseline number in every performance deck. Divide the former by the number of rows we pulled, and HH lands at 488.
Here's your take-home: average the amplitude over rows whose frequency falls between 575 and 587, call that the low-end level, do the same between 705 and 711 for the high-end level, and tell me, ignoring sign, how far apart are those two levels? 124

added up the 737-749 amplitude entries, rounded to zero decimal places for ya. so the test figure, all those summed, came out 2494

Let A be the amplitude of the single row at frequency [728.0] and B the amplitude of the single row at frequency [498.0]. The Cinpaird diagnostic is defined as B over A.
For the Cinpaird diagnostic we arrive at 2.12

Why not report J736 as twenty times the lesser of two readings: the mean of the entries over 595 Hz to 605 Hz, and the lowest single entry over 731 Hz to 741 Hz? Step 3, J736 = 5180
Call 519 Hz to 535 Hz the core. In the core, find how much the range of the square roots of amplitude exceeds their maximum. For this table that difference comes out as -21.8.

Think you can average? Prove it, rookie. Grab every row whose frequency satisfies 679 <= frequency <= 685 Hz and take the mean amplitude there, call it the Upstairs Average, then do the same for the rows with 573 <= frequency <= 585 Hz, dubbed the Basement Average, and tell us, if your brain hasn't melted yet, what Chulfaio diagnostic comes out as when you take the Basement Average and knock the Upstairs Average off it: 34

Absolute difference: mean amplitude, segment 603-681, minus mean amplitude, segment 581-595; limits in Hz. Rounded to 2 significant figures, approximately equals 35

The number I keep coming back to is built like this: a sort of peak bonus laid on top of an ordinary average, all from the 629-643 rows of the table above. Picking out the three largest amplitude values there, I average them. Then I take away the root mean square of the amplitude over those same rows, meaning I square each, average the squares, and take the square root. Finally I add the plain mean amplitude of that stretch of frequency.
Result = 511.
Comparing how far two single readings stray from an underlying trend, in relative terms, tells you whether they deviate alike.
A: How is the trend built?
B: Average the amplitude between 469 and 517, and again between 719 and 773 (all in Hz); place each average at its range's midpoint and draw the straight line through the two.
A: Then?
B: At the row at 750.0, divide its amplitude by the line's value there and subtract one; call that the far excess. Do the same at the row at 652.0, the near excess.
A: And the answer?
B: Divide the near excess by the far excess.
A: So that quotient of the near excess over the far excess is 1.4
